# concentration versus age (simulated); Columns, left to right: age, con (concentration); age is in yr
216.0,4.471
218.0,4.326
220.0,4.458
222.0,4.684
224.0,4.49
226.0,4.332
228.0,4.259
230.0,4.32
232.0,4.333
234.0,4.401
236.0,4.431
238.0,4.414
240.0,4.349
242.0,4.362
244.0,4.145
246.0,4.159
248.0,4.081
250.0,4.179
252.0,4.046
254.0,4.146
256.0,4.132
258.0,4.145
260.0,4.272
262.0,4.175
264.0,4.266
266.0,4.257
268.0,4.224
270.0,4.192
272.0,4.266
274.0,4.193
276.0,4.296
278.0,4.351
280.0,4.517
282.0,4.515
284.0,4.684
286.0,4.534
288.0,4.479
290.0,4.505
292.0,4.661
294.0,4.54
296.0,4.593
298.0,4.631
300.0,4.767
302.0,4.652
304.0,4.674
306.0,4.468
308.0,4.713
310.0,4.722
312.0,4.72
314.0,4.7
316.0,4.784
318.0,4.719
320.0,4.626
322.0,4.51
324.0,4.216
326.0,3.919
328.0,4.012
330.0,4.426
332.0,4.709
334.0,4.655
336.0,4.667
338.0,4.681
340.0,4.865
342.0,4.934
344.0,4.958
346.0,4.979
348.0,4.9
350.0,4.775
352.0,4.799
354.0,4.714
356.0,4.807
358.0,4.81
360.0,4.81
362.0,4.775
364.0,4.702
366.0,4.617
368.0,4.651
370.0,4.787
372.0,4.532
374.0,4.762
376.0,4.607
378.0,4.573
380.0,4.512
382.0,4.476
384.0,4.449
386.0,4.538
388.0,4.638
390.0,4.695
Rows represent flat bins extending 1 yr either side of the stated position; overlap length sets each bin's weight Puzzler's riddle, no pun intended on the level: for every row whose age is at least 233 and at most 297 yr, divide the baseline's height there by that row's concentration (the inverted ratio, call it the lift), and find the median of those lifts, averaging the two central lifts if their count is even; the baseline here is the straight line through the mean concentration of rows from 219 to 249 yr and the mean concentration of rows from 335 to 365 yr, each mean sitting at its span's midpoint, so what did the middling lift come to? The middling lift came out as 1.04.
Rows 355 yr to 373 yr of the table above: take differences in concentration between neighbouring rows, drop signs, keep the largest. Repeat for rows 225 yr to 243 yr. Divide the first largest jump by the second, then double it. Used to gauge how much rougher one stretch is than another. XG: 7.0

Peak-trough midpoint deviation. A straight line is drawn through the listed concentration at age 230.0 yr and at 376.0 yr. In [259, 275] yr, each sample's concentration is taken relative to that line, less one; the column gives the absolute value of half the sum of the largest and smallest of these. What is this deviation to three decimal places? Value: 0.036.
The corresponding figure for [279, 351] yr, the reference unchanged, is 0.018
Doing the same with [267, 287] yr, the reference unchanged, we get 0.005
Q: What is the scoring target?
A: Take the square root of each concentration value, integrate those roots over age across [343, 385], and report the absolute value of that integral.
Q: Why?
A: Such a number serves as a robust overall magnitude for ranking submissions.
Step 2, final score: 91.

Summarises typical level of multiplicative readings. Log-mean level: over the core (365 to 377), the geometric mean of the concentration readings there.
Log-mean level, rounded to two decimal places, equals 4.66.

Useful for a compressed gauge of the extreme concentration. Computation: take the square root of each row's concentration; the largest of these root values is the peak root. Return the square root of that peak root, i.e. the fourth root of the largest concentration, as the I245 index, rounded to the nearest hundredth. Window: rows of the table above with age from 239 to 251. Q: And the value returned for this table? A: 1.45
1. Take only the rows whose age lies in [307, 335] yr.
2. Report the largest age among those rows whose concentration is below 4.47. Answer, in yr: 330.0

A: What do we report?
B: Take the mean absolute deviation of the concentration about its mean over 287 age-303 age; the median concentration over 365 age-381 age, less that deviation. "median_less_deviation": 4.54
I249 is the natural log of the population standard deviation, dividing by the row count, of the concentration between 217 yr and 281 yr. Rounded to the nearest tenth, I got -2.0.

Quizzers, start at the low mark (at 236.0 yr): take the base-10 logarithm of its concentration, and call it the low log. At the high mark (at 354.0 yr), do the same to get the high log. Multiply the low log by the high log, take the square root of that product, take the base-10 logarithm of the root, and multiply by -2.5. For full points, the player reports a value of 0.45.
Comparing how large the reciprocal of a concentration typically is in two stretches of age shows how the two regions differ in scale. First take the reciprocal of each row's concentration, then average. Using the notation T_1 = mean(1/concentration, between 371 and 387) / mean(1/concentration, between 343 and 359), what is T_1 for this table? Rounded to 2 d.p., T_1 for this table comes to 1.06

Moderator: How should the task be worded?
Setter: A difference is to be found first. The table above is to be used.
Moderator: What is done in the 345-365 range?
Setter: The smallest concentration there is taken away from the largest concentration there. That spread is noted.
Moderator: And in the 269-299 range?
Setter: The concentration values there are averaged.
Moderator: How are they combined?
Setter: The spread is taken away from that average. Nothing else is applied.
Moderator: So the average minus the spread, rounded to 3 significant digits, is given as 4.19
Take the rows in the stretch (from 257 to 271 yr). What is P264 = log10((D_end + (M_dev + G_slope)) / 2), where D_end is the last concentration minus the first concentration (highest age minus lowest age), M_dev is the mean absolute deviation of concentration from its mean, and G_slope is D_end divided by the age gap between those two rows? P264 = -1.3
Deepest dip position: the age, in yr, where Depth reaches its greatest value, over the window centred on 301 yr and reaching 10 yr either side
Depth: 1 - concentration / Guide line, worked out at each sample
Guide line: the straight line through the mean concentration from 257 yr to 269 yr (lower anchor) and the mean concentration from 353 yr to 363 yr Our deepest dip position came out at 306.0 yr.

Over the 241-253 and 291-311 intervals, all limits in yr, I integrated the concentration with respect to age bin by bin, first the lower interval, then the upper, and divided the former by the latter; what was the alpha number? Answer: 0.5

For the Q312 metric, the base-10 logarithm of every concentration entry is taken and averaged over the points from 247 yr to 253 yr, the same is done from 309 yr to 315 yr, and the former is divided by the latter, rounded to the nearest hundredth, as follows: 0.91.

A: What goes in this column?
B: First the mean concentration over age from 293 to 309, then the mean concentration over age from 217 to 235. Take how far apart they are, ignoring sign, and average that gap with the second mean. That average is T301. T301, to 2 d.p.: 2.31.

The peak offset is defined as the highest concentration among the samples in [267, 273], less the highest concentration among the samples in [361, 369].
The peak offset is -0.51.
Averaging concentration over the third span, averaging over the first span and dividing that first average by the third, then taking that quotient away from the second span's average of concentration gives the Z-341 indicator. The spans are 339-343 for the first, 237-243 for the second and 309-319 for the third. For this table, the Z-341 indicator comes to 3.34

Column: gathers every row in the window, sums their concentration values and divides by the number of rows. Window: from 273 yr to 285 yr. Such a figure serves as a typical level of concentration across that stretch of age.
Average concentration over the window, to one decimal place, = 4.4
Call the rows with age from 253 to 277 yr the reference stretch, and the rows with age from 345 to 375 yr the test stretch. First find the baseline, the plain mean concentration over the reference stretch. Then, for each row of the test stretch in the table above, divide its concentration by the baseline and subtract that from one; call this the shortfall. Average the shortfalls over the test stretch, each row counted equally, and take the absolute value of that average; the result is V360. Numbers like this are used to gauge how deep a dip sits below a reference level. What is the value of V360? 0.13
